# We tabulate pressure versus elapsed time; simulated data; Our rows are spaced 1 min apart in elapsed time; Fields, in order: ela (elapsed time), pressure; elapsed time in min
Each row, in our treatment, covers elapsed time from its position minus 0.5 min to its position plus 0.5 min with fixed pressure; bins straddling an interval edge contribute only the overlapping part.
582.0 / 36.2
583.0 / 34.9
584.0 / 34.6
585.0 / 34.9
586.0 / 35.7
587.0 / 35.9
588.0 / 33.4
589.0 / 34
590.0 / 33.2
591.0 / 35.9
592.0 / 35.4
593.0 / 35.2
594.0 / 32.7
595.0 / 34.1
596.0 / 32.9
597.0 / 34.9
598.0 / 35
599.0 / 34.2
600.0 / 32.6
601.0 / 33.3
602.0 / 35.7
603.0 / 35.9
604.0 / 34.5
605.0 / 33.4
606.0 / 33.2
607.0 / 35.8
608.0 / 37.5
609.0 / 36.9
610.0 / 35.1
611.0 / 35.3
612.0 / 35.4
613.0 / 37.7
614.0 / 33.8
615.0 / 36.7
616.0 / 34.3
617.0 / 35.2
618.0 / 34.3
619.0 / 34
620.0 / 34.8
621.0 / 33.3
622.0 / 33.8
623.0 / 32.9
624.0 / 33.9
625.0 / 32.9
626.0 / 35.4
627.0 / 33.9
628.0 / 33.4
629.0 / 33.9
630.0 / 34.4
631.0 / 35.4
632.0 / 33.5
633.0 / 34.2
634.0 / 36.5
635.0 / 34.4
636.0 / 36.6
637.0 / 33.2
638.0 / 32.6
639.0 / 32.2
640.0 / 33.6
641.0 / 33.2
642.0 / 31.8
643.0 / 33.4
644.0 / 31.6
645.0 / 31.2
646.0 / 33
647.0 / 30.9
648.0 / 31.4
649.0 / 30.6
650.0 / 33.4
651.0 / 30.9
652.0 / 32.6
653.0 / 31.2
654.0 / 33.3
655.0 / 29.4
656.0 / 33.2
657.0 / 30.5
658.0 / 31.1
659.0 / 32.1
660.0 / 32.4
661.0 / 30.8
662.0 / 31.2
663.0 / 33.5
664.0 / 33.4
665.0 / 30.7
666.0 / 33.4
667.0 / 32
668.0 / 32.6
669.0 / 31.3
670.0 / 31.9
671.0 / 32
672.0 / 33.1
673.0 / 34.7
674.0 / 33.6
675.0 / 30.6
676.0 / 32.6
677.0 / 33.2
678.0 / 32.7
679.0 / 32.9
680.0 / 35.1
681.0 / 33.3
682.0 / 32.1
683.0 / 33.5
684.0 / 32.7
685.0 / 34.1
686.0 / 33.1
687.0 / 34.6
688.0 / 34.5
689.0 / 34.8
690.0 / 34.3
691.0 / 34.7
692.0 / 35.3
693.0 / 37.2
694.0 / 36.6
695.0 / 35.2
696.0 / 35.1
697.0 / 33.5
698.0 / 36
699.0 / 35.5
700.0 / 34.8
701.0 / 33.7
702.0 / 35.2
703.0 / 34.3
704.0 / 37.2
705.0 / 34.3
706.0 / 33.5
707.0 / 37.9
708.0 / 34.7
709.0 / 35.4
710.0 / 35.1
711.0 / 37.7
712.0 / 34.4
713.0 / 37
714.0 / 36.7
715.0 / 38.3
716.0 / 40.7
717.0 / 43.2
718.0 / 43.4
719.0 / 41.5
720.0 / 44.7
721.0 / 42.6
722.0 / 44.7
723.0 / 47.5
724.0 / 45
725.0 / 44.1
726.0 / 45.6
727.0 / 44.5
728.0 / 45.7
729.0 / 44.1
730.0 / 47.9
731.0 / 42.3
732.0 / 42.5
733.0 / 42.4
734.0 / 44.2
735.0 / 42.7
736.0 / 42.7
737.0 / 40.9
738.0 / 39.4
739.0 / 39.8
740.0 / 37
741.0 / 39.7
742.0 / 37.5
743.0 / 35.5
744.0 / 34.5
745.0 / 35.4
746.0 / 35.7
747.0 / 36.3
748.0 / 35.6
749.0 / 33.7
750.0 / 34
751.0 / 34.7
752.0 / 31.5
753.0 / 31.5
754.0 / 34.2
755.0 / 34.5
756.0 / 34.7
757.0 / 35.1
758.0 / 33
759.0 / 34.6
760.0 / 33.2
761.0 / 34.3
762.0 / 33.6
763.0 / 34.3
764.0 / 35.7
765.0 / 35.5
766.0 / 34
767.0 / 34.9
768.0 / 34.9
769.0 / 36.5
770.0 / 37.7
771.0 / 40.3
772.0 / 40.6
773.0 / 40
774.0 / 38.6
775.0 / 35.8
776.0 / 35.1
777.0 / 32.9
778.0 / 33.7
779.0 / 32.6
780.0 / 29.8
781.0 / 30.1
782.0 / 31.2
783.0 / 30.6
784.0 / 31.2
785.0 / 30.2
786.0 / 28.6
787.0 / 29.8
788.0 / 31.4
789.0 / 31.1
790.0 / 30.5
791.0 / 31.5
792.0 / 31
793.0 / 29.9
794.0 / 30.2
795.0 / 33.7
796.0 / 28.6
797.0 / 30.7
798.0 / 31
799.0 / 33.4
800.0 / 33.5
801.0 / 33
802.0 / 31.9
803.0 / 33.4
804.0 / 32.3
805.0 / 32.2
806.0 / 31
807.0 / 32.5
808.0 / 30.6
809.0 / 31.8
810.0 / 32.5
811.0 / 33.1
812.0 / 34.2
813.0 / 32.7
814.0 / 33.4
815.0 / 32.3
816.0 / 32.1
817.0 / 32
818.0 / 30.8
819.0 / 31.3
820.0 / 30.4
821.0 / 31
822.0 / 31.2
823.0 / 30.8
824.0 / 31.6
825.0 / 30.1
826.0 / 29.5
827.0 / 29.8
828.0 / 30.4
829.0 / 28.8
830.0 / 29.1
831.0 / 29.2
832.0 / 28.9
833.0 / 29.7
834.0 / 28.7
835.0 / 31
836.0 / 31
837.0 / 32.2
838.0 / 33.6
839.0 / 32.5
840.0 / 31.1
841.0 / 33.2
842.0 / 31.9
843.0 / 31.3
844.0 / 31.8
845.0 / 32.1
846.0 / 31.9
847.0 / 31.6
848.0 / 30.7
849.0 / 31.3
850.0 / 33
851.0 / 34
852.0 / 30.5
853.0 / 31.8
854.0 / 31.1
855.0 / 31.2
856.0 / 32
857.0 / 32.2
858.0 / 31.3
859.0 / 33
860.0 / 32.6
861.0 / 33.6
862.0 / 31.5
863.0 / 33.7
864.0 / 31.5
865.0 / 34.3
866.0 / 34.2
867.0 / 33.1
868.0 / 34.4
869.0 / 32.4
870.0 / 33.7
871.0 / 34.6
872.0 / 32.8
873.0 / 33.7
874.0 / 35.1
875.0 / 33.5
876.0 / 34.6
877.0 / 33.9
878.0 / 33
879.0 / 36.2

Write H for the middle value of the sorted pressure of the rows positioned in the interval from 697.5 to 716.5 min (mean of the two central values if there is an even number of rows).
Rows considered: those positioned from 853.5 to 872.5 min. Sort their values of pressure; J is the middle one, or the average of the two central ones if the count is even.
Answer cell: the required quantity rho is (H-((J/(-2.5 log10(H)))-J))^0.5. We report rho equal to 8.76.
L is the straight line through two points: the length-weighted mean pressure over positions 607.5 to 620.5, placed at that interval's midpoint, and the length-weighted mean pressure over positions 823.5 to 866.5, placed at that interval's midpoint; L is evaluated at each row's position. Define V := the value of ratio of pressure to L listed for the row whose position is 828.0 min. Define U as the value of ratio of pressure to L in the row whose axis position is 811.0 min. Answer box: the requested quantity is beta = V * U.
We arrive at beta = 0.99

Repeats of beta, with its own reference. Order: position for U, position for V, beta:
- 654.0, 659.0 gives 0.89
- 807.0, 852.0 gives 0.98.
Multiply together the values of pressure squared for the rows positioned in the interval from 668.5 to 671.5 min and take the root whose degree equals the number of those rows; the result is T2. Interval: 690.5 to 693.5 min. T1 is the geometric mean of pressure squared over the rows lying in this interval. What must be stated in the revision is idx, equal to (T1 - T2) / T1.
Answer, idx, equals 0.21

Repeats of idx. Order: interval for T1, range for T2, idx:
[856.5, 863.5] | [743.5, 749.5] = -0.17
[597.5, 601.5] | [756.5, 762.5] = -0.01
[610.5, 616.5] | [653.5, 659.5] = 0.21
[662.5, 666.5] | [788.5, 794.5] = 0.12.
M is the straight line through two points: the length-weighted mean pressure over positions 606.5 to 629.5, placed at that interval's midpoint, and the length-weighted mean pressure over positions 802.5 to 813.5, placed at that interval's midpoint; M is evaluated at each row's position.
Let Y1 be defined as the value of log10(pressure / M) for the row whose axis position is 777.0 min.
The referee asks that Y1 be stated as 0.002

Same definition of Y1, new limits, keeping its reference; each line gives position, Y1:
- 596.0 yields -0.028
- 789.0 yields -0.021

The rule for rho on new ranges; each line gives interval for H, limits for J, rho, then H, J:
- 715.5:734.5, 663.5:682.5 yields 9.21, 44.10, 32.7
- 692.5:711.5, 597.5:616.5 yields 8.91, 35.20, 35.1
